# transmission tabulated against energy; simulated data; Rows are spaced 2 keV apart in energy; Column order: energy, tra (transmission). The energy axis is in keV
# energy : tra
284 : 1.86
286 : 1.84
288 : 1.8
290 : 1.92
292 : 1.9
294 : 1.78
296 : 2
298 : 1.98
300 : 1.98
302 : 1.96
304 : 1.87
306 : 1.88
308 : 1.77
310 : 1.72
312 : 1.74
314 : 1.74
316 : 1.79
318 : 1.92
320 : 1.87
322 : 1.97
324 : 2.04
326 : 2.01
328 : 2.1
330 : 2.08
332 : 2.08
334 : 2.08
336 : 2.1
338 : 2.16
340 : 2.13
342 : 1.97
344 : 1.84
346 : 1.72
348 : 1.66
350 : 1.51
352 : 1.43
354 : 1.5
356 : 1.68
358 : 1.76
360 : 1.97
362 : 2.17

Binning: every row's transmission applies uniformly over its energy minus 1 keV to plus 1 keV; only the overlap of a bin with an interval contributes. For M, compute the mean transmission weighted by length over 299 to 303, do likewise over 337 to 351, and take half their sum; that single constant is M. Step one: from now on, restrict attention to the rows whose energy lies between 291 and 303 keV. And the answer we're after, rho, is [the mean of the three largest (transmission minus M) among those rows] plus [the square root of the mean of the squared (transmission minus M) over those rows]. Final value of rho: 0.15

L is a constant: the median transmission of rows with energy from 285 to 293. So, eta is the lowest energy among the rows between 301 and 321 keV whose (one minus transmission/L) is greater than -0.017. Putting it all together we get 304 keV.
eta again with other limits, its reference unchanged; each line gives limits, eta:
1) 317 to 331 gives 320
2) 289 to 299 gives 292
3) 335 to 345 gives 344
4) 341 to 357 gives 344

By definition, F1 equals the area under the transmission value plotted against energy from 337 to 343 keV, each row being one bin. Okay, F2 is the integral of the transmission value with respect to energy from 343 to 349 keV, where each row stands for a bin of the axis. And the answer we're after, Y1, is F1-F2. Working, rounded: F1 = 12.5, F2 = 10.4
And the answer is 2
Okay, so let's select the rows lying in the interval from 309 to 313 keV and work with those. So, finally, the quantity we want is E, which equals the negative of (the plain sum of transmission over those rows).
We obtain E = -3.5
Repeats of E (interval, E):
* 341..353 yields -10.1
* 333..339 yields -6.3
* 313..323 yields -9.3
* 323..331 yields -8.2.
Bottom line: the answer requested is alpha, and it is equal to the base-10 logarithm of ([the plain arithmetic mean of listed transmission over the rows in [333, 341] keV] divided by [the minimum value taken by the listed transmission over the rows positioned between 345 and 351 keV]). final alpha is 0.15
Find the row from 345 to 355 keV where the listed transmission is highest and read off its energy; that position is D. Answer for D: 346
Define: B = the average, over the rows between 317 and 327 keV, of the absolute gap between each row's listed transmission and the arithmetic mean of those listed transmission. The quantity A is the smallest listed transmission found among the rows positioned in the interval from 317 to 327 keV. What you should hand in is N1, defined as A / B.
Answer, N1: 35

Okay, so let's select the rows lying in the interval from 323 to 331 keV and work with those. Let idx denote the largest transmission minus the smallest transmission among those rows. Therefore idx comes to 0.09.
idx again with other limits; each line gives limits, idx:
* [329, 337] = 0.02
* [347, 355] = 0.23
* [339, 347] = 0.41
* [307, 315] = 0.05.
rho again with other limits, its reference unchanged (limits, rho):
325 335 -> 0.33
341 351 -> 0.16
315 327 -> 0.18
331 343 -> 0.40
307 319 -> 0.06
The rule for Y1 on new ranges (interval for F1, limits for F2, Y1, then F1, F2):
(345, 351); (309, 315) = -1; 9.8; 10.4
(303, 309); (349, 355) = 2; 11.0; 8.9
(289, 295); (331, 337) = -1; 11.2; 12.5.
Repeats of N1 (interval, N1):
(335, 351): 7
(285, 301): 25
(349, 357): 19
